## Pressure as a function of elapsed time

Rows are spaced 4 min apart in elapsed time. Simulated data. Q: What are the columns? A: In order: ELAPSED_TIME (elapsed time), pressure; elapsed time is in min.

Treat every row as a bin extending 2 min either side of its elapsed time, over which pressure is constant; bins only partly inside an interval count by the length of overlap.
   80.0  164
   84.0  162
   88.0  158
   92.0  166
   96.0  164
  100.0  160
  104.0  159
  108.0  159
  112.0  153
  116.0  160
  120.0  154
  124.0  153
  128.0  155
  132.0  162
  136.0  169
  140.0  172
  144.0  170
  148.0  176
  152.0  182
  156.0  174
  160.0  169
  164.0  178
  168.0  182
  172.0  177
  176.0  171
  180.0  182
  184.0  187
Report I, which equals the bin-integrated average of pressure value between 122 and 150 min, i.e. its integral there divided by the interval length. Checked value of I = 165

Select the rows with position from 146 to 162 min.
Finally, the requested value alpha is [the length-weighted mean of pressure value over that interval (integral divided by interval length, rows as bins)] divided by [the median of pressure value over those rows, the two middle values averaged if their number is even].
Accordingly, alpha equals 1.001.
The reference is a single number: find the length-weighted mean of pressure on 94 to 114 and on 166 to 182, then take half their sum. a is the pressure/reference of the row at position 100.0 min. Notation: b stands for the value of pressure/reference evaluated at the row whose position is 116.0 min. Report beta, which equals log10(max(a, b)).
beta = -0.022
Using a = 0.95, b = 0.95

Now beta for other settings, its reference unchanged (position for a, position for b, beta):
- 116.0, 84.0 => -0.017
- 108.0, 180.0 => 0.033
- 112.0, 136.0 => 0.001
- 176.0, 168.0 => 0.033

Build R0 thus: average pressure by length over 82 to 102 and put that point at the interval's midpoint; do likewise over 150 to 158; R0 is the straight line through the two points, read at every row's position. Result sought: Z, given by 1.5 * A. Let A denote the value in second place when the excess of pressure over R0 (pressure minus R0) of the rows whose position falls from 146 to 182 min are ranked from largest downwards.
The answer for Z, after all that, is 0.6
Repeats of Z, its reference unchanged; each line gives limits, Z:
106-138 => -10.7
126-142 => -6.5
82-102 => 3.1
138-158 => -0.7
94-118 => -6.1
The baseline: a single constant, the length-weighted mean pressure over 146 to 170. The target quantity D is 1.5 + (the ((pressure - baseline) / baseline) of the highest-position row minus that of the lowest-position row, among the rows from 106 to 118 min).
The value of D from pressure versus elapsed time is 1.51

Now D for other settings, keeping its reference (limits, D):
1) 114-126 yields 1.46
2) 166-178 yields 1.44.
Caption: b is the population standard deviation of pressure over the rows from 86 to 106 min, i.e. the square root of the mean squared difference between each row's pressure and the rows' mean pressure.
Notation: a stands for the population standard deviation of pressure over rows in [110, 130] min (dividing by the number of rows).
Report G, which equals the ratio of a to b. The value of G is 0.85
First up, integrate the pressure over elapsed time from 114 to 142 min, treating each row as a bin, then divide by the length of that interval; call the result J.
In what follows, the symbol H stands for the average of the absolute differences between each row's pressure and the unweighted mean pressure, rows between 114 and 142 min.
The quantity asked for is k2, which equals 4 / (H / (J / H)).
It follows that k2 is 18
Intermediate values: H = 6.0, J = 161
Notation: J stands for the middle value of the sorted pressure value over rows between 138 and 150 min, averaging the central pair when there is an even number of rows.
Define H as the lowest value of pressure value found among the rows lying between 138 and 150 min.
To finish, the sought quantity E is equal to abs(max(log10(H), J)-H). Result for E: 2.0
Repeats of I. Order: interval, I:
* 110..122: 156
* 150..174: 177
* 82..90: 160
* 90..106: 162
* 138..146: 171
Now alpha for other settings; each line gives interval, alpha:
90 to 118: 1.001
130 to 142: 0.992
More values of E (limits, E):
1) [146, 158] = 2.0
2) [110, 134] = 1.5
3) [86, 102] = 4.0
